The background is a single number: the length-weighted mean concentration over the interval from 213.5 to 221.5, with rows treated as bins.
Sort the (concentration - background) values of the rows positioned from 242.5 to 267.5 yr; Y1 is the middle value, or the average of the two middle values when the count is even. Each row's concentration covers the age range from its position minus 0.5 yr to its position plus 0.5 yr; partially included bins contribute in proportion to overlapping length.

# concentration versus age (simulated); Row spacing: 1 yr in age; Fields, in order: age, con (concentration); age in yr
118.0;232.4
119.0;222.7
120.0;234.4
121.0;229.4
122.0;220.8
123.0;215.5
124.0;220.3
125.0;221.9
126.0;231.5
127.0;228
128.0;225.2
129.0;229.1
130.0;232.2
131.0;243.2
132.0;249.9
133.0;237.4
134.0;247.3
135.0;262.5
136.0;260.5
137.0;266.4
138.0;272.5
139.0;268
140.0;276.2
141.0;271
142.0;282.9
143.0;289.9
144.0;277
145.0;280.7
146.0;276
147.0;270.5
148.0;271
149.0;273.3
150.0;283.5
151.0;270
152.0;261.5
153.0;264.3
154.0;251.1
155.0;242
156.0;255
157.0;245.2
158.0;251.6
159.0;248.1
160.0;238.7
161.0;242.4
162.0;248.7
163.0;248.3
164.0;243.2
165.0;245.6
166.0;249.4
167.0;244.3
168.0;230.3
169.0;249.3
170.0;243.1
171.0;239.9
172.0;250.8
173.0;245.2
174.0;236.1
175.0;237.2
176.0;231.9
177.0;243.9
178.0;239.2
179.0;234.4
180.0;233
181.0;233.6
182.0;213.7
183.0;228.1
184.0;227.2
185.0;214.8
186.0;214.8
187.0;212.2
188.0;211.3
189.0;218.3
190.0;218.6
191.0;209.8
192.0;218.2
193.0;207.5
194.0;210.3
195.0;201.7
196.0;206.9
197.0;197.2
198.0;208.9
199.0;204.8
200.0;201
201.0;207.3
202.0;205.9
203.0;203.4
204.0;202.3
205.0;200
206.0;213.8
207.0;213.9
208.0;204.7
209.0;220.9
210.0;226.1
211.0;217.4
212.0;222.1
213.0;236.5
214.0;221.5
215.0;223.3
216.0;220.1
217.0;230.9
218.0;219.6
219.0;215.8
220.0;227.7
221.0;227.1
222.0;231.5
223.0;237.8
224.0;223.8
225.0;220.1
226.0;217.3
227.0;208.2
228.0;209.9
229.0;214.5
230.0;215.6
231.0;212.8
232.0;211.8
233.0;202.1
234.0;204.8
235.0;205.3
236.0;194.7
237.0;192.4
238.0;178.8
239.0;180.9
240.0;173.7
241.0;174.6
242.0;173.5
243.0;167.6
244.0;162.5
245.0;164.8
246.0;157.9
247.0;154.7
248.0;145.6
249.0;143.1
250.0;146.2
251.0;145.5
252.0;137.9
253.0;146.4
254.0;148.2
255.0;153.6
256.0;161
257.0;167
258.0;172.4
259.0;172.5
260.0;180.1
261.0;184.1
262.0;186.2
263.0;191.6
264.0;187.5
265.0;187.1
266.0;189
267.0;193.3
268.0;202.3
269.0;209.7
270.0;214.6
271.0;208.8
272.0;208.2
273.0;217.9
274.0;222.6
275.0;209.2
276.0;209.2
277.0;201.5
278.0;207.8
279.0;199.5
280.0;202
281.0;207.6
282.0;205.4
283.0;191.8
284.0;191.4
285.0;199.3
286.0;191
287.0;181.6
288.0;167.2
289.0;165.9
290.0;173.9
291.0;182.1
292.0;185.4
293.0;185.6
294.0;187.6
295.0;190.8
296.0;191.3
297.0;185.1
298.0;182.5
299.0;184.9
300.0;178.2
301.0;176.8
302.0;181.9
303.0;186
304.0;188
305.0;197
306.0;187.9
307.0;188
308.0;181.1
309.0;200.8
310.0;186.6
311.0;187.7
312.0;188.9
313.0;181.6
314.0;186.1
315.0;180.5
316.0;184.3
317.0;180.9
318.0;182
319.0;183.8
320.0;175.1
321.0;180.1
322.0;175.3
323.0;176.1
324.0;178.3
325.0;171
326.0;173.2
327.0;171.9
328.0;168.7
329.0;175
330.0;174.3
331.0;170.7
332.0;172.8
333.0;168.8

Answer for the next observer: -58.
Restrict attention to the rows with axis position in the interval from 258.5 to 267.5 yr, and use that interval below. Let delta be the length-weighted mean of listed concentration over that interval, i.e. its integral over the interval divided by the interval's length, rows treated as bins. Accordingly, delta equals 186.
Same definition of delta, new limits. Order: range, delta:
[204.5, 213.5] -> 217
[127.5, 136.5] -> 243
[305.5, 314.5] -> 188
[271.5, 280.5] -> 209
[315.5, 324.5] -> 180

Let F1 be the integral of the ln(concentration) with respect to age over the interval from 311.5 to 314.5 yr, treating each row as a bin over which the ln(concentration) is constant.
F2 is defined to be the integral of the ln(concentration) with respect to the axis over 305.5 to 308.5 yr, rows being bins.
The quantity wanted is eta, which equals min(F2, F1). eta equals 15.7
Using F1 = 15.7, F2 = 15.67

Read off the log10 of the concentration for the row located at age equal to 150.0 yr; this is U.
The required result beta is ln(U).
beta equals 0.897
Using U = 2.45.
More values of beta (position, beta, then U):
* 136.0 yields 0.882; 2.42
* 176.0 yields 0.861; 2.37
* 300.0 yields 0.811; 2.25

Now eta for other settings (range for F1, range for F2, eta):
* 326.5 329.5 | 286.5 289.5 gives 15.4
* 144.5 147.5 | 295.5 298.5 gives 15.7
